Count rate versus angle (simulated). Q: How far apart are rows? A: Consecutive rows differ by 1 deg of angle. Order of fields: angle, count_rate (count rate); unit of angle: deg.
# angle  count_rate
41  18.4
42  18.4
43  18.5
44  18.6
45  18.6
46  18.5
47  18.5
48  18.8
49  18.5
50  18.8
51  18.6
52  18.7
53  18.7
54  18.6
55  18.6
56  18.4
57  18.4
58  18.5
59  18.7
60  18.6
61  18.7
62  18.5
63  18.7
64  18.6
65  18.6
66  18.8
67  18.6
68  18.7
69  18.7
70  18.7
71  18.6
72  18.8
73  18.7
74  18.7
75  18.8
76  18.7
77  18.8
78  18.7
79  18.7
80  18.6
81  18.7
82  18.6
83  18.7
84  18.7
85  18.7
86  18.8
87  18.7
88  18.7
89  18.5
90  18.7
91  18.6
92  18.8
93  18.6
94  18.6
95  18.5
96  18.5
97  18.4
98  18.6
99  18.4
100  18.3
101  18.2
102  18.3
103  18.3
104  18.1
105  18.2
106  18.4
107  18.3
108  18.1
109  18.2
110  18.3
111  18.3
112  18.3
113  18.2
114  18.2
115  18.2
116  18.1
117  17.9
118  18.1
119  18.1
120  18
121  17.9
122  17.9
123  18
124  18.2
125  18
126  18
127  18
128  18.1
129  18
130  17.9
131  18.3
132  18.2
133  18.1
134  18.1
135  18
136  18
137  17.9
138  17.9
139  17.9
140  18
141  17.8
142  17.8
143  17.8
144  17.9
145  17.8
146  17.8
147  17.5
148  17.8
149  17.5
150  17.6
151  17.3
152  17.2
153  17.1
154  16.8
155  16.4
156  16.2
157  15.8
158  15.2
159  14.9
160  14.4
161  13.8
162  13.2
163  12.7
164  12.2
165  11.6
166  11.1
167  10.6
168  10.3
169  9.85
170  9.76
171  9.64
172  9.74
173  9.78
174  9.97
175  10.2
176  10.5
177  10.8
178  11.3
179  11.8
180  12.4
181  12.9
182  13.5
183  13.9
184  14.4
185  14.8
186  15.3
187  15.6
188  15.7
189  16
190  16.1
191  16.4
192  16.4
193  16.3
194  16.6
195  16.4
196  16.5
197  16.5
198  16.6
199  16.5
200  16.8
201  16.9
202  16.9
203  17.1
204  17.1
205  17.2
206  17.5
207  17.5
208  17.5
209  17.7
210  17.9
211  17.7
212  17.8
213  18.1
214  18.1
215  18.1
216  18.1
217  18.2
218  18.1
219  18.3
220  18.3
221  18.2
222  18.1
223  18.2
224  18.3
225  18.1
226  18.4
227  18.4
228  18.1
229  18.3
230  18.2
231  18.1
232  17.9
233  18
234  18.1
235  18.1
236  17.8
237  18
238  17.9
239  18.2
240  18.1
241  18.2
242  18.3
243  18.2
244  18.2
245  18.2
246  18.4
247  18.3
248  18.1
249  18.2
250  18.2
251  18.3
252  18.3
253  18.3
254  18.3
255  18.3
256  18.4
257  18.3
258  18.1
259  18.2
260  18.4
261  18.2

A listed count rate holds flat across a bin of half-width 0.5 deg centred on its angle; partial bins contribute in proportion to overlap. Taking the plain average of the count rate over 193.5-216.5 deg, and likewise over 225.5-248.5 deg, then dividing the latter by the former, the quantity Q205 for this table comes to 1.05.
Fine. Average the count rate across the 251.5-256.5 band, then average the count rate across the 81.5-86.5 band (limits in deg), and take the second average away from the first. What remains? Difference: 0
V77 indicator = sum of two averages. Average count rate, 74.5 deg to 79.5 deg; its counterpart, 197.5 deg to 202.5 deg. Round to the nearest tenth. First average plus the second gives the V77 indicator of 35.5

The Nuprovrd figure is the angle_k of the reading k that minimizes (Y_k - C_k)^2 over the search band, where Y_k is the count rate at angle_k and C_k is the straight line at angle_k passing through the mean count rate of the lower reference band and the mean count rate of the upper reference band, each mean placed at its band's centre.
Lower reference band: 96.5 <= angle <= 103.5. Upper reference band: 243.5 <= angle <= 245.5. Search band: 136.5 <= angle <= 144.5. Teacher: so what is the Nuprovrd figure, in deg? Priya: 140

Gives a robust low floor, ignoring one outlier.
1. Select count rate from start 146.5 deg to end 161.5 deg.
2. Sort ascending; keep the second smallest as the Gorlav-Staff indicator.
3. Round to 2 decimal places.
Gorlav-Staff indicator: 14.40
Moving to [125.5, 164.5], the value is 12.70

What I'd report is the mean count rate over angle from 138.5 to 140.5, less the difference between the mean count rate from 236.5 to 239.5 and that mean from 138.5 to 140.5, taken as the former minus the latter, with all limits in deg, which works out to 17.9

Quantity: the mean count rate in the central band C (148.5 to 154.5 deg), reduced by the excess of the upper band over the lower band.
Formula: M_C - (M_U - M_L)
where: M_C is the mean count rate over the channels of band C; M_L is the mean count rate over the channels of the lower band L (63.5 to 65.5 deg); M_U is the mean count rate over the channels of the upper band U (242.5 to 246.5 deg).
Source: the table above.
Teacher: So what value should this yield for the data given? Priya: 17.6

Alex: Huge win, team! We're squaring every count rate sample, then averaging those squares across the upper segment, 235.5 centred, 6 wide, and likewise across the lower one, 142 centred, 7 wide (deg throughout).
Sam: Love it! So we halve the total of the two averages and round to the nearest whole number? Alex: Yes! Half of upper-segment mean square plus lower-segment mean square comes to 321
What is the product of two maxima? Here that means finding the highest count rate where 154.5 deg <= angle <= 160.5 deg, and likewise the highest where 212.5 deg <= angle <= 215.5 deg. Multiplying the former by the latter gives 297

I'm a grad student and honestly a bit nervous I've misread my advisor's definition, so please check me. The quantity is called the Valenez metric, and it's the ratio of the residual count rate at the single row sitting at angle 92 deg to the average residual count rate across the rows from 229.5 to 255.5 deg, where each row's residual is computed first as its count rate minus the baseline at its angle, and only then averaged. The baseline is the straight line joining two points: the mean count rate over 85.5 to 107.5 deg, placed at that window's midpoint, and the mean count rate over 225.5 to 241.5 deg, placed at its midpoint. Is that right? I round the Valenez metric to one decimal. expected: 4.3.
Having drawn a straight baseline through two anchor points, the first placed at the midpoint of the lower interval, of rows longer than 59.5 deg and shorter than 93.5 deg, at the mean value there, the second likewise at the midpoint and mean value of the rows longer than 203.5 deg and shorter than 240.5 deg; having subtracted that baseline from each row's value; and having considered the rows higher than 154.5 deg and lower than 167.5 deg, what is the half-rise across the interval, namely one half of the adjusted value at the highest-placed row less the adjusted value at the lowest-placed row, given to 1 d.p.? -2.9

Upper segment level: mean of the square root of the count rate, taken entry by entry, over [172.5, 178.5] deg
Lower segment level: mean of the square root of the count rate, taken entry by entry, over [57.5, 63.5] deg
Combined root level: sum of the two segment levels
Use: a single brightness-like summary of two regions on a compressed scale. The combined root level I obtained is 7.54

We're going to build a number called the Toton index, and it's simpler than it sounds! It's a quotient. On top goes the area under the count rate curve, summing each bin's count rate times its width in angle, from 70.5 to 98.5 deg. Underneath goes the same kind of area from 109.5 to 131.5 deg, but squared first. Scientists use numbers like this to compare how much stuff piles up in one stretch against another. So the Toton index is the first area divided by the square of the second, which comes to 0.0033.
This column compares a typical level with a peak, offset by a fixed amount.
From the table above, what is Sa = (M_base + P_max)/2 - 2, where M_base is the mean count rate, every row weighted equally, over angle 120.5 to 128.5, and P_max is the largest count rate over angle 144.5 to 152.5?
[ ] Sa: 15.9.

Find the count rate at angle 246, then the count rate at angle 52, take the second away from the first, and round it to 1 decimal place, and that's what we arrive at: -0.3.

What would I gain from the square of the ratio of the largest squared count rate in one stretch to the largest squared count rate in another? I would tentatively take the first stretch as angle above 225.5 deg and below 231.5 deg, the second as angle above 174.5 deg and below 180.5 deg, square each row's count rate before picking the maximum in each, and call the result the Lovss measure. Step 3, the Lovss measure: 4.8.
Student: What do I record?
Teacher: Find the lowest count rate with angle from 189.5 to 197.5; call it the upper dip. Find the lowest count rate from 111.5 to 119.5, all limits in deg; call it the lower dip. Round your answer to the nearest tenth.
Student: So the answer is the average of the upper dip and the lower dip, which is 17.0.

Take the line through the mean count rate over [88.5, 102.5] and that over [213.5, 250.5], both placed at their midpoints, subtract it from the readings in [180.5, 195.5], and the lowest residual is -5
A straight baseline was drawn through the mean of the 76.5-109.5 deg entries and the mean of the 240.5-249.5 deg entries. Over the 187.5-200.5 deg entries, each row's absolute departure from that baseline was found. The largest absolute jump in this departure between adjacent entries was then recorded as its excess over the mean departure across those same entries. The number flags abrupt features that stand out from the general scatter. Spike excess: -1.7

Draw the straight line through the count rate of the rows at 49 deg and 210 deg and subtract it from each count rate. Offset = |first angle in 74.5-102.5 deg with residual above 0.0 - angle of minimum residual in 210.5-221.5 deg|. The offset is 136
